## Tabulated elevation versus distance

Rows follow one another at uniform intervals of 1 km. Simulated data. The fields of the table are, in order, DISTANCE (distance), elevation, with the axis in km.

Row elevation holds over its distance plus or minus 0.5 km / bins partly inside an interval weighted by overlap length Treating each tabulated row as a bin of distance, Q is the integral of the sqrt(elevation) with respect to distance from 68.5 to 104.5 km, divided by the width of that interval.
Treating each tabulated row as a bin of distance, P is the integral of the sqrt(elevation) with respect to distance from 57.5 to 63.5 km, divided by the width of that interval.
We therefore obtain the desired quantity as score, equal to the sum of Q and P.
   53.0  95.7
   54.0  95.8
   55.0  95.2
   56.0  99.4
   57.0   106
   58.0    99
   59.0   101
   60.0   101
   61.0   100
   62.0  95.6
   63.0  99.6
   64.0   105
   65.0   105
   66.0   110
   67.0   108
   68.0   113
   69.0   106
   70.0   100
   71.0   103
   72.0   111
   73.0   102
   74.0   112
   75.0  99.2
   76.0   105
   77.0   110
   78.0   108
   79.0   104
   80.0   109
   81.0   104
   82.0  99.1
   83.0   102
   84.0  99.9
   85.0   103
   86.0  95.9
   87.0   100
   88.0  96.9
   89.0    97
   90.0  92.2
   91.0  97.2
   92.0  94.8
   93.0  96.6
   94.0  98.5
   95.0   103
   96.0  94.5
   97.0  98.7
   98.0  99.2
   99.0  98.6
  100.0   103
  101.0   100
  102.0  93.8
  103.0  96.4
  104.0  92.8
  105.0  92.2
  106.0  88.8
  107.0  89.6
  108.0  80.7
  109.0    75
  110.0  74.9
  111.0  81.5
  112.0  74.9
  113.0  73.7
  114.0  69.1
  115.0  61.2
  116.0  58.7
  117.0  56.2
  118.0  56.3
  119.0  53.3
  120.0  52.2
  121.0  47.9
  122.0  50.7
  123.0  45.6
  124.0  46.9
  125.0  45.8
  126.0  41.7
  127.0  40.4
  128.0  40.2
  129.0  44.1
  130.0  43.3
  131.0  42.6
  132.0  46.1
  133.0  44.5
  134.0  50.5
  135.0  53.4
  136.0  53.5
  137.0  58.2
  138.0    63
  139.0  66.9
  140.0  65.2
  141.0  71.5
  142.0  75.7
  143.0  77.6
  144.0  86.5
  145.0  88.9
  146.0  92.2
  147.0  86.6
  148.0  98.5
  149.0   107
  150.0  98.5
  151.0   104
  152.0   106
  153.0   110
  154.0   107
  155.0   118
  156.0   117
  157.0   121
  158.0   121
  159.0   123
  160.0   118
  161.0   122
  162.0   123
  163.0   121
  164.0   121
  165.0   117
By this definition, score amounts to 20.0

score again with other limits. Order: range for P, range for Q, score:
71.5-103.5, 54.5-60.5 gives 20.0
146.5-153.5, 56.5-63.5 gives 20.1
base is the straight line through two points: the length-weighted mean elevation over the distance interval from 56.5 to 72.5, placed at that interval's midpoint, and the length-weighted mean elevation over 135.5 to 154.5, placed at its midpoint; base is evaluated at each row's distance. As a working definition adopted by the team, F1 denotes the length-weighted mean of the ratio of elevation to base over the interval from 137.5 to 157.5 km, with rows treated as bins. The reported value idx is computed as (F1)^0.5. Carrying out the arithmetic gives 1.05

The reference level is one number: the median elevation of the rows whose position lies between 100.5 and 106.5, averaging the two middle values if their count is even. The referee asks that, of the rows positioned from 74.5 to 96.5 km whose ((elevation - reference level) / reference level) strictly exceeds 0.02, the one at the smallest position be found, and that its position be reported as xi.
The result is 75.0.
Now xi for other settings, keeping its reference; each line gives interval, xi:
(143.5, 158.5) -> 148.0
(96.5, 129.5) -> 97.0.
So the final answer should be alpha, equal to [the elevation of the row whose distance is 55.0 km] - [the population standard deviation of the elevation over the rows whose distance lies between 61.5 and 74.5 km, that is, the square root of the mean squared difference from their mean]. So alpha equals 90.1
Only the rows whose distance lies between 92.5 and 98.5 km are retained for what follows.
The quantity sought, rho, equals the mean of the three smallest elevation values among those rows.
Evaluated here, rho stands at 97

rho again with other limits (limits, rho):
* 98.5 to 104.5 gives 94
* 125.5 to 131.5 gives 41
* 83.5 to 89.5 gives 97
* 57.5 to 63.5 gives 98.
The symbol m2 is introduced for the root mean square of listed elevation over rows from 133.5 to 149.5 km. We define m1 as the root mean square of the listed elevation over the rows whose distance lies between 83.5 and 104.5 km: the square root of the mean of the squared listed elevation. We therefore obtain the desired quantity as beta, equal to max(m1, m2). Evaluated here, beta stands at 98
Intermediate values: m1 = 98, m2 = 77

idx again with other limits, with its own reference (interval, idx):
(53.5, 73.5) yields 0.99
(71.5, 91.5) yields 1.01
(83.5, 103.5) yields 1.00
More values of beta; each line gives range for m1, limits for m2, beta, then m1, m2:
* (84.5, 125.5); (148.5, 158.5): 111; 83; 111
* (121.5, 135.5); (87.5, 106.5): 97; 46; 97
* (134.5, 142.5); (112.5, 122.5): 64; 64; 58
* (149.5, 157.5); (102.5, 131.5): 110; 110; 65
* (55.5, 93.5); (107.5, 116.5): 103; 103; 73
